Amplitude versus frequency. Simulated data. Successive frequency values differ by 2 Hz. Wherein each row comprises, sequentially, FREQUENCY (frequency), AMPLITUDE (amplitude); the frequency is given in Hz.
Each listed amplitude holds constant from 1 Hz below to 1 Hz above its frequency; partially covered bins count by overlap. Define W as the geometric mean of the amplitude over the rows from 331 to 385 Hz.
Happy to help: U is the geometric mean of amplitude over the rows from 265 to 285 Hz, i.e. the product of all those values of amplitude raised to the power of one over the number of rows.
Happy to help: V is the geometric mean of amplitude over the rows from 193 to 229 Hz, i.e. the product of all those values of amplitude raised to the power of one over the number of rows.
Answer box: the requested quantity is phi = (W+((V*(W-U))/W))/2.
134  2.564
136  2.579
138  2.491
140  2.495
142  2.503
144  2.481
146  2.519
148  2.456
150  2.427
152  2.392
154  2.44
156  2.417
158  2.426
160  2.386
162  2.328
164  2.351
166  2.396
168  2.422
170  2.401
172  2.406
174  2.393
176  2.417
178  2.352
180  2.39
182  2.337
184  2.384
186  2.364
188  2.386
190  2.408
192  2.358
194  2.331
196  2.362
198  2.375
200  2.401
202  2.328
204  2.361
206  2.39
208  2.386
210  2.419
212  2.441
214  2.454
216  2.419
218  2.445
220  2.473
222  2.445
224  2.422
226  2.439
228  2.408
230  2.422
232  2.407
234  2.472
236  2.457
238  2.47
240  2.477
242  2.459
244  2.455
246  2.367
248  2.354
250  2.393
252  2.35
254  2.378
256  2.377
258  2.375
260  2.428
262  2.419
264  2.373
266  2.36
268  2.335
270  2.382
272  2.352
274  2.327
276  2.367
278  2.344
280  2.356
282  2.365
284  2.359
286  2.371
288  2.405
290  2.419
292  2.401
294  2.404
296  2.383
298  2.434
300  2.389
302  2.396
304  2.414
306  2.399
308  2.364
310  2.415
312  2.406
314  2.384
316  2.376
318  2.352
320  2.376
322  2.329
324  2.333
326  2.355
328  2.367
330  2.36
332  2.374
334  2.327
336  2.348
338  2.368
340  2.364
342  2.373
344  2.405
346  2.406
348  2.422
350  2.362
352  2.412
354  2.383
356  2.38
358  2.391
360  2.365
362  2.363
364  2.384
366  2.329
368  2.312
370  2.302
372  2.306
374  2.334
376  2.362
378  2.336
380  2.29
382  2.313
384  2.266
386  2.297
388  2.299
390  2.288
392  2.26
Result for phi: 1.18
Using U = 2.35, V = 2.41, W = 2.35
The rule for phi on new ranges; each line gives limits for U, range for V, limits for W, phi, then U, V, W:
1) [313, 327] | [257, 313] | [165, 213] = 1.20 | 2.36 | 2.38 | 2.38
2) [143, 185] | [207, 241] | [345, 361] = 1.19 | 2.41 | 2.44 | 2.39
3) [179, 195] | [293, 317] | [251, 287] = 1.18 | 2.37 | 2.40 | 2.37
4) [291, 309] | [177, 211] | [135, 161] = 1.26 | 2.40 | 2.37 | 2.46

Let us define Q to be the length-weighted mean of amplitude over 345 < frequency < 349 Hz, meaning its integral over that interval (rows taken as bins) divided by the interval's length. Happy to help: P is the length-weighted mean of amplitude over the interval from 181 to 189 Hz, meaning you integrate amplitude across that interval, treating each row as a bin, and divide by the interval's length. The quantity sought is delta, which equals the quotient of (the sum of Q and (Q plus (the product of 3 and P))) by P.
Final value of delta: 5.04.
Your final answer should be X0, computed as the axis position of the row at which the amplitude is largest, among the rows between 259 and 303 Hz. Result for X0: 298 Hz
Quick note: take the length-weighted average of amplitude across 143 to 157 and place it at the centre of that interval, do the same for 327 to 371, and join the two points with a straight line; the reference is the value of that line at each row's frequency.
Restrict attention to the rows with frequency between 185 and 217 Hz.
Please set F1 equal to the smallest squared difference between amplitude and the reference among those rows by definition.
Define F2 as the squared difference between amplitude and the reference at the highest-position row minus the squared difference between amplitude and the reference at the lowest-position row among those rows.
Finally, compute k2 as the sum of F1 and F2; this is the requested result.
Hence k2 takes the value -0.0048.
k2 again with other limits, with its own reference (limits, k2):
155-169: -0.0001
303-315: -0.0008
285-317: -0.0005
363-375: 0.0006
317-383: 0.0009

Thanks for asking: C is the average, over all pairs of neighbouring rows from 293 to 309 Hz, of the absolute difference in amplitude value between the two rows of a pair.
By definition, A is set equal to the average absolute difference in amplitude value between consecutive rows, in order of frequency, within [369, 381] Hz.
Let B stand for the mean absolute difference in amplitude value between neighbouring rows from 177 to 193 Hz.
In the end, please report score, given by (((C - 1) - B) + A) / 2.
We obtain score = -0.4911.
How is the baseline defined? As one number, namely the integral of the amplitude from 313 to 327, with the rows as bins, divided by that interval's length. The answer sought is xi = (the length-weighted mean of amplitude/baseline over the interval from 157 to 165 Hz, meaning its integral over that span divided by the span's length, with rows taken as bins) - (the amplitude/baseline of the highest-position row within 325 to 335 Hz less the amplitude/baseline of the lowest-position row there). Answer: 1.02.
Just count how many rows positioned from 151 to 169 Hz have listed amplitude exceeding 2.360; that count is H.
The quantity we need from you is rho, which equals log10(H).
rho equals 0.85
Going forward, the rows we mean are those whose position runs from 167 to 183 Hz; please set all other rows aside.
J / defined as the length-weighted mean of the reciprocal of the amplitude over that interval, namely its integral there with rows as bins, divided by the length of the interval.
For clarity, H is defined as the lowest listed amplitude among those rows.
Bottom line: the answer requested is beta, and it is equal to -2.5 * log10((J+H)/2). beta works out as -0.348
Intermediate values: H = 2.337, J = 0.419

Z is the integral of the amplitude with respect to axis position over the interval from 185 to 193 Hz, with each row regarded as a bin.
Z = 19.0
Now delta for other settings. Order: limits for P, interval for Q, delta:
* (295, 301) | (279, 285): 4.97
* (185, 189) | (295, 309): 5.02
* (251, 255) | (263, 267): 5.00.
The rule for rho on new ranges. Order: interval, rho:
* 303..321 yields 0.90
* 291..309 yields 0.95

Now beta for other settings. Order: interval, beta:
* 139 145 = -0.397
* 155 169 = -0.344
